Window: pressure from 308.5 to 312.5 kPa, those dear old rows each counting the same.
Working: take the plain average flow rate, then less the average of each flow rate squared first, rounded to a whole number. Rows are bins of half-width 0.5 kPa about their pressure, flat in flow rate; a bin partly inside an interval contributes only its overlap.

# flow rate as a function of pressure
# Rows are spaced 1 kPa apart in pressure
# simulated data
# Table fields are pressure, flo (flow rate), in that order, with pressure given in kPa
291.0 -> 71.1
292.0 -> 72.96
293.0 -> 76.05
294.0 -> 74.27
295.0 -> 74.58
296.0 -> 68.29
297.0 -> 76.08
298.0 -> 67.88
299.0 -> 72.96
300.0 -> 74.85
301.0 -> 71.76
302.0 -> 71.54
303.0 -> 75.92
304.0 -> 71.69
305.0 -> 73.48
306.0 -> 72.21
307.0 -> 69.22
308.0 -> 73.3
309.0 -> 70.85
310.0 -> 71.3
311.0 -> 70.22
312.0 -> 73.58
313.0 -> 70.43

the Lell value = -5041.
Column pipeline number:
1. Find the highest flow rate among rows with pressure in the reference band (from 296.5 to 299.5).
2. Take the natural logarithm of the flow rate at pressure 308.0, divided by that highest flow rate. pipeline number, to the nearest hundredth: -0.04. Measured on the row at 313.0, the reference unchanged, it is -0.08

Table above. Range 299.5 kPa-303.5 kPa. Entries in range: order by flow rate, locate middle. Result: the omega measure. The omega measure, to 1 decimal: 73.3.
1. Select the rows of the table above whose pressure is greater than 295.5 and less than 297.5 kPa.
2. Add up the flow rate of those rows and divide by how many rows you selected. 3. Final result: 72.2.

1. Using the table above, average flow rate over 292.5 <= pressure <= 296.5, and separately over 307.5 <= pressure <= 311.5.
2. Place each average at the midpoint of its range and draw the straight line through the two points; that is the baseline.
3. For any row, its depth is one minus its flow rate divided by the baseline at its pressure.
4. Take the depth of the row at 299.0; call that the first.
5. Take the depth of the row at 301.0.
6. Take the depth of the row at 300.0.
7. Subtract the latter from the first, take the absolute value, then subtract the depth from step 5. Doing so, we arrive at 0.02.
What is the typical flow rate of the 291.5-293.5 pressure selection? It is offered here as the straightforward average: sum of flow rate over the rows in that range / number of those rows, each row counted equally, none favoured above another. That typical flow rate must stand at 74.5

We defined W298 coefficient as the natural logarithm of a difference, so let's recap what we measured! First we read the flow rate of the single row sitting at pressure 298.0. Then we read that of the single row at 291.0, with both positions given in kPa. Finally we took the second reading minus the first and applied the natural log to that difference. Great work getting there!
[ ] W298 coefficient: 1.2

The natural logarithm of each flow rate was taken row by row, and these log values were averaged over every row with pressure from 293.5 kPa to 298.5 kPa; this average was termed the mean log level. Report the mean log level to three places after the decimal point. 4.279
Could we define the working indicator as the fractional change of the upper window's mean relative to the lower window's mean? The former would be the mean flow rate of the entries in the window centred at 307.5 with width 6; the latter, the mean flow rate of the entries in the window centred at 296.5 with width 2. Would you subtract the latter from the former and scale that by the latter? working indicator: -0.006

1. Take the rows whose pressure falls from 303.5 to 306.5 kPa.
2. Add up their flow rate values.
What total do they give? 217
